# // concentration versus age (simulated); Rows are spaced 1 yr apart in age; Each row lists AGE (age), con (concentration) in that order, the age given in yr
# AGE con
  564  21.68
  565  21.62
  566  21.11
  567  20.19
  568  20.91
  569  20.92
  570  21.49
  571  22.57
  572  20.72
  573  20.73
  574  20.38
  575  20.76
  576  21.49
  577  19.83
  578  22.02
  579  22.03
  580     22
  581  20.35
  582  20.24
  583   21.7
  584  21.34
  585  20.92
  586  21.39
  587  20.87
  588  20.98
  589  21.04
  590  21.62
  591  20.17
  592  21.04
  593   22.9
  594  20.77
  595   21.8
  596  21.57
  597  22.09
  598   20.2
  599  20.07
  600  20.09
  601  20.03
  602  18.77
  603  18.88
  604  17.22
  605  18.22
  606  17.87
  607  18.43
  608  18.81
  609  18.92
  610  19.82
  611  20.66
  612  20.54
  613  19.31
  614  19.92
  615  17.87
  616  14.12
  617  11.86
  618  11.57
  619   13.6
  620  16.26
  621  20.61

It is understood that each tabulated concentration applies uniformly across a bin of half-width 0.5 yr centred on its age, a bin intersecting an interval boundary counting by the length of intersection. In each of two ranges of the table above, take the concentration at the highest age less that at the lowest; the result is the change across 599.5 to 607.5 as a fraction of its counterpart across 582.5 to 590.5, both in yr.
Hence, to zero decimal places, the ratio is 21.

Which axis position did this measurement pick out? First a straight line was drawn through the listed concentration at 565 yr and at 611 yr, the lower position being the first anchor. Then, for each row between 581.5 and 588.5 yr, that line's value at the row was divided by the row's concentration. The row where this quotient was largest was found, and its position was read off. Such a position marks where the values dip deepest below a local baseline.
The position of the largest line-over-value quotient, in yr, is 582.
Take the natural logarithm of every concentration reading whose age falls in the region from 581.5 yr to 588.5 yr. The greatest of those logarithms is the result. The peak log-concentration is 3.08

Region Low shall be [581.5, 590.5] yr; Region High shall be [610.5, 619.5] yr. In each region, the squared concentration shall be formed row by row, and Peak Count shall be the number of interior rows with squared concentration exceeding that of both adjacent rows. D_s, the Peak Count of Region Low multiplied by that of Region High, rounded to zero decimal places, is 2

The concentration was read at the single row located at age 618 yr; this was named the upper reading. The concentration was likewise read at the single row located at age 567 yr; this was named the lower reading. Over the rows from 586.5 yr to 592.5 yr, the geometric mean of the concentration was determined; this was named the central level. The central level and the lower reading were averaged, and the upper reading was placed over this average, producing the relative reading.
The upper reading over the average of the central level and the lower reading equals 0.56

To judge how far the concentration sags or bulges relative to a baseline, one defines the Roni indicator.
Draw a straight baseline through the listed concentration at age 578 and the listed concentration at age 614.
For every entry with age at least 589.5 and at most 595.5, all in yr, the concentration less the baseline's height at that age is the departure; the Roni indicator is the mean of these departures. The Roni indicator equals 0.21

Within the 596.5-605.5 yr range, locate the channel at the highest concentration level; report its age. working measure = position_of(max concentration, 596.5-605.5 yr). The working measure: 597 yr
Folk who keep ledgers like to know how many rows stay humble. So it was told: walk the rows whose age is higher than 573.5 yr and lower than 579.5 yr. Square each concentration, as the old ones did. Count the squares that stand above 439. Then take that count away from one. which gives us -2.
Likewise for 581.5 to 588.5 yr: -3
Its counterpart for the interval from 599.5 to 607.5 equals 1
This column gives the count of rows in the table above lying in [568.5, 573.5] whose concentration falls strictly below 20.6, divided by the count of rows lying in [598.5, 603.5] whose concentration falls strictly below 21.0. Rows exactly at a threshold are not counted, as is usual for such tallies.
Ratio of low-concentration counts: 0.00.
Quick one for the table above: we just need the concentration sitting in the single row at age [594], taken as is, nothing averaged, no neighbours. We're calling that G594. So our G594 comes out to 20.77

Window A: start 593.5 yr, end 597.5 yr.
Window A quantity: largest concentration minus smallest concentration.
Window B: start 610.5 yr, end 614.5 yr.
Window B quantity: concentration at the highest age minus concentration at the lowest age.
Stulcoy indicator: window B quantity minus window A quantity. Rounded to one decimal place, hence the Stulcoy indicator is -2.1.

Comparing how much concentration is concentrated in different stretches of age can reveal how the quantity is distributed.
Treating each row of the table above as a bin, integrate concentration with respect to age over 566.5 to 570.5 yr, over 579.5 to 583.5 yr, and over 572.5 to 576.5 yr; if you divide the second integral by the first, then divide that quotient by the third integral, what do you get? 0.0121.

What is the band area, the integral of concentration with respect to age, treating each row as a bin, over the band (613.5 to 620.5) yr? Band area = 105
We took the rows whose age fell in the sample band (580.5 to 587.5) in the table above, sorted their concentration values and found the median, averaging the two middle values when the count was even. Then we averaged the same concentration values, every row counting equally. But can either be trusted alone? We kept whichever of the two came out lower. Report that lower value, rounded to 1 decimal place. 20.9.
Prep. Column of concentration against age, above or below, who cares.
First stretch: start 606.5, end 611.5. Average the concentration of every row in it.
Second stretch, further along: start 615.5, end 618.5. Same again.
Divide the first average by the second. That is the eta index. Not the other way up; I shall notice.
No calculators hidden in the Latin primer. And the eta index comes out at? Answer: 1.54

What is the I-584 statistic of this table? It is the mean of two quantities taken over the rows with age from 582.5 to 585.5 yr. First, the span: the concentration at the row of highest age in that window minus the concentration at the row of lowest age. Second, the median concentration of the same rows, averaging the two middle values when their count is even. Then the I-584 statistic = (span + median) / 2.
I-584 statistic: 10.3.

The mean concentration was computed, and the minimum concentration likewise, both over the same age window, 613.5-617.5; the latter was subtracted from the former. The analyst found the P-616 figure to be 4.1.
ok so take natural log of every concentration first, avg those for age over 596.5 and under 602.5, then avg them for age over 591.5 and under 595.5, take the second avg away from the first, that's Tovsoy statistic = -0.07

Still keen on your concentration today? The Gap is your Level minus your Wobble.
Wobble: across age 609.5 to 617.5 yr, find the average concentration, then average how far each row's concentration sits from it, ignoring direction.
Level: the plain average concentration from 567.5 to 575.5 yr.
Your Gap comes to 18.5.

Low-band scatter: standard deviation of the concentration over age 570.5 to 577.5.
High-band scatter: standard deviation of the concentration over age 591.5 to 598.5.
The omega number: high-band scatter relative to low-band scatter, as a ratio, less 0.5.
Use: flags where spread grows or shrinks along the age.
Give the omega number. 0.52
